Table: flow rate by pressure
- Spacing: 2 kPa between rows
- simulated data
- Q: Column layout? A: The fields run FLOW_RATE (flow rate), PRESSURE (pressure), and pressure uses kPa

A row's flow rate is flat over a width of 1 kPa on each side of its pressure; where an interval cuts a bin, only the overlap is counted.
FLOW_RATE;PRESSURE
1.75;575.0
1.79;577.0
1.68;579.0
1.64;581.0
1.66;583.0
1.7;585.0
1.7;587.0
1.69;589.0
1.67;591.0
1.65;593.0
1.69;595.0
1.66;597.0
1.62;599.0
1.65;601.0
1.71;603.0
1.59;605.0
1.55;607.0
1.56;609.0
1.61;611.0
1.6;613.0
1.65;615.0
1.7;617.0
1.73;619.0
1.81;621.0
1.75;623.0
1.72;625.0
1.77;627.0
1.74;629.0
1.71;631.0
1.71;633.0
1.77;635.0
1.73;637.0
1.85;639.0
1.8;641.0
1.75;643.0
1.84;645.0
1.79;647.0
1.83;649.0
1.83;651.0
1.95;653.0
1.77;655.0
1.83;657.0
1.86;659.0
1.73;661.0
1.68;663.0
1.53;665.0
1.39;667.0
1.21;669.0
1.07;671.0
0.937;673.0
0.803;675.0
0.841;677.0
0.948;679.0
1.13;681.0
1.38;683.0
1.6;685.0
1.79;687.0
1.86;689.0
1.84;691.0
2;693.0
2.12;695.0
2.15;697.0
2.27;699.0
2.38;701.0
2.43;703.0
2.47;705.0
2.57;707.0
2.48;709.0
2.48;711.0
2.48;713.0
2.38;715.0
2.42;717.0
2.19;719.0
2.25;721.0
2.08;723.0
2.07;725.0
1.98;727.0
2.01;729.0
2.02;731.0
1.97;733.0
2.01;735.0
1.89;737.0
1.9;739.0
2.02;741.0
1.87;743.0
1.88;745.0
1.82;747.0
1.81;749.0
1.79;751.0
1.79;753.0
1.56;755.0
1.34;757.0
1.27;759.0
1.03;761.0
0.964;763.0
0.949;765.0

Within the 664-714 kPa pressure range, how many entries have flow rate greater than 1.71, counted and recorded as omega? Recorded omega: 14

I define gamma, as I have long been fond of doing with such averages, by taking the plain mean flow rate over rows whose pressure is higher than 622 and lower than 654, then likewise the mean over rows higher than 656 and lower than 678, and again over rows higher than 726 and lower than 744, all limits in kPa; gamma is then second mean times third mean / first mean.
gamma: 1.49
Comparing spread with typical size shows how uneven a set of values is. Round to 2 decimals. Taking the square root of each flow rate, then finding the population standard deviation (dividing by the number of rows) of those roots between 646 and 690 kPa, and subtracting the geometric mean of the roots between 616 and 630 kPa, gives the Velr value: -1.16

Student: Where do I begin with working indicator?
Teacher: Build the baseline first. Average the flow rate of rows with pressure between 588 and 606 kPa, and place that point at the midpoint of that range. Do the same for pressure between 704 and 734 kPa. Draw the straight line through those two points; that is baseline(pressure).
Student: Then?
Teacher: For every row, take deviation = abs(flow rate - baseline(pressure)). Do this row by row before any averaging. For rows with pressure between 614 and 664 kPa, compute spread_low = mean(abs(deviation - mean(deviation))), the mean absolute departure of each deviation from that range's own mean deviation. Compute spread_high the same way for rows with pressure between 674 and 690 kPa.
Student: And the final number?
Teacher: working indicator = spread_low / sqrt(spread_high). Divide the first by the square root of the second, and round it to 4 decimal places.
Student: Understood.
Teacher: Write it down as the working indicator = 0.0806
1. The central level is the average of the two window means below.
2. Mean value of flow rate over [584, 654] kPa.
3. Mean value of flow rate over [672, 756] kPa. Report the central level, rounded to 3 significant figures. 1.82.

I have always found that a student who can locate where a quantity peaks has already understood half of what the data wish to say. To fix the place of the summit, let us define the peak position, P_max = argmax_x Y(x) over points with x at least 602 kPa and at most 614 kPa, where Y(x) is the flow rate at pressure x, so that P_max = 603.0 kPa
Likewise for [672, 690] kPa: 689.0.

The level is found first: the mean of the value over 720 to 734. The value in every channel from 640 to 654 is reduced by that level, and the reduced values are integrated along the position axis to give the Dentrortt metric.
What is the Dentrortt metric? -3.2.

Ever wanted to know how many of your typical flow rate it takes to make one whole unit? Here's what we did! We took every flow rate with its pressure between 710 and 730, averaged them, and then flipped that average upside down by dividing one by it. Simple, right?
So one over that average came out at 0.448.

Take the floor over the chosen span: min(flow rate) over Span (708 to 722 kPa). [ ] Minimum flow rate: 2.19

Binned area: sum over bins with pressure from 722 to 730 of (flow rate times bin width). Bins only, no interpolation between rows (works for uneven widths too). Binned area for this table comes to 16.3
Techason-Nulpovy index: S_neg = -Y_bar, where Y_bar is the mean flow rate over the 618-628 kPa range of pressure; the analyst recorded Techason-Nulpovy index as -1.8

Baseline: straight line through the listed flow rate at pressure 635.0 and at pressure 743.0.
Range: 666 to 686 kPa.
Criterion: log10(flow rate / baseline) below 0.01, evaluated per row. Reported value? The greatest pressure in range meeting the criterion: 685.0 kPa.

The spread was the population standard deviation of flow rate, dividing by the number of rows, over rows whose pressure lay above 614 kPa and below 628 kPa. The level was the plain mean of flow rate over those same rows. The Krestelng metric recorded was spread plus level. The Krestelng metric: 1.78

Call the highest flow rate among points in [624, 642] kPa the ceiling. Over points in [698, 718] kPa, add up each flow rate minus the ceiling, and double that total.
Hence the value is 12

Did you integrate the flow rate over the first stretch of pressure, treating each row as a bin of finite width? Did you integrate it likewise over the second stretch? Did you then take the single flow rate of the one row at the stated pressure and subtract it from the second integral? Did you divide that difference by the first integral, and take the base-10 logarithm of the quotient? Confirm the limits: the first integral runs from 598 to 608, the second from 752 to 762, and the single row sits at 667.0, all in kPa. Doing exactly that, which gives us -0.11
